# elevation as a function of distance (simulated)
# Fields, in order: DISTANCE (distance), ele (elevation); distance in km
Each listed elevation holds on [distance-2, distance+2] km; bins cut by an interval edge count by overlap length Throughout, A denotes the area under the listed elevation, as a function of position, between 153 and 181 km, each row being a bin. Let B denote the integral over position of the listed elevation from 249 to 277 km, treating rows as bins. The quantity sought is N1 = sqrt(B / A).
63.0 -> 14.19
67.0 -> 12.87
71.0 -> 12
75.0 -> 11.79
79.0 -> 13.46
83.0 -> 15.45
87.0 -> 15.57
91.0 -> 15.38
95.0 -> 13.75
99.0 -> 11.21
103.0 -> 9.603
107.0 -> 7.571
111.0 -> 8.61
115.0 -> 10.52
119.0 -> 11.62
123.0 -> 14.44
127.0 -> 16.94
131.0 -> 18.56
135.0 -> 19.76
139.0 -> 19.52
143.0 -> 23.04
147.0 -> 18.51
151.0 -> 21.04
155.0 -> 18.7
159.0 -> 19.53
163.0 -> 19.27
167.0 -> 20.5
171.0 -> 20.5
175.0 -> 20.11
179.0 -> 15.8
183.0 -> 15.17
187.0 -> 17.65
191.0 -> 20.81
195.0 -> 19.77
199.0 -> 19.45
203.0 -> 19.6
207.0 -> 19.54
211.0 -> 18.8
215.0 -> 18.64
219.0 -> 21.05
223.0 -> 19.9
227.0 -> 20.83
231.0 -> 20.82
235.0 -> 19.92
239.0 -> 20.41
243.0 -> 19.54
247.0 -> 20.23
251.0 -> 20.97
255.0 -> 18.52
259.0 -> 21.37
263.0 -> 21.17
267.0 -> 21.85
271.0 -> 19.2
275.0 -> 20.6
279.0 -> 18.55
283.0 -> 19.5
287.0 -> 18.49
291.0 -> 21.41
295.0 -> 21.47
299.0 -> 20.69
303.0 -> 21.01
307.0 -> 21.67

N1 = 1.03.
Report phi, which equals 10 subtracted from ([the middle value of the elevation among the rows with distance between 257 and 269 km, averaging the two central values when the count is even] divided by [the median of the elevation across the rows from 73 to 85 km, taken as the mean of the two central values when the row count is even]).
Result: -8.41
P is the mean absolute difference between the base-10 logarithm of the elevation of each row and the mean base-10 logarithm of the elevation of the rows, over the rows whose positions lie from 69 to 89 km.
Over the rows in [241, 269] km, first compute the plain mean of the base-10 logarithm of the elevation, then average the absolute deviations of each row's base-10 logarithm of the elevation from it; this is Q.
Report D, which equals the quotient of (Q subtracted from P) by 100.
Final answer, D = 0.0003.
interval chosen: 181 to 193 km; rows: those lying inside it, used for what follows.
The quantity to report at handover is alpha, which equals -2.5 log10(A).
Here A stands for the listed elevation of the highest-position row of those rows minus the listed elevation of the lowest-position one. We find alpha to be -1.9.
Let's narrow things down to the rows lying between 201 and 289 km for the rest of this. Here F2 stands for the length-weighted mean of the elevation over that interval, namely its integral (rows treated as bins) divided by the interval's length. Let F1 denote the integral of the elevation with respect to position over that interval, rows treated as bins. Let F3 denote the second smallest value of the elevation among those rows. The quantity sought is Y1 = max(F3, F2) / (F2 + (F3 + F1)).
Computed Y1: 0.011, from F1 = 1758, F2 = 20.0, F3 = 18.52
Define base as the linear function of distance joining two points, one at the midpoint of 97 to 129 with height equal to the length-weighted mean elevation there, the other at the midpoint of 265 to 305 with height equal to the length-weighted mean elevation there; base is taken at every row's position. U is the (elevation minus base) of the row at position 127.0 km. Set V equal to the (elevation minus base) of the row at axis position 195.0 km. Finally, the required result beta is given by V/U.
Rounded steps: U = 5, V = 4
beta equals 0.9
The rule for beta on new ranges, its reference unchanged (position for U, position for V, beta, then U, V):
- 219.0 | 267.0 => 0.6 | 4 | 3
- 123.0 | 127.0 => 1.9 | 3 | 5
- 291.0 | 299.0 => -0.4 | 1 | 0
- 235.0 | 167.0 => 2.8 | 2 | 6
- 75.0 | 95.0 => 1.4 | 2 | 3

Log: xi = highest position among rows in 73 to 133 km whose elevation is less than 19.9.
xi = 131.0 km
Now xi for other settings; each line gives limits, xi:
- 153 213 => 211.0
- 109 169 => 163.0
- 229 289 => 287.0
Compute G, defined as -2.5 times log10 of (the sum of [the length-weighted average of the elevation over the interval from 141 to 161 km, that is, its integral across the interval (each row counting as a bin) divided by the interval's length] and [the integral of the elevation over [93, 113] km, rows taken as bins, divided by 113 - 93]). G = -3.70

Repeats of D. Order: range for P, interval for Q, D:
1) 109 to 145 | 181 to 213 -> 0.0009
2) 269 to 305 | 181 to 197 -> -0.0002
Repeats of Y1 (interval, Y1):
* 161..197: 0.026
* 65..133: 0.014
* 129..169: 0.024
